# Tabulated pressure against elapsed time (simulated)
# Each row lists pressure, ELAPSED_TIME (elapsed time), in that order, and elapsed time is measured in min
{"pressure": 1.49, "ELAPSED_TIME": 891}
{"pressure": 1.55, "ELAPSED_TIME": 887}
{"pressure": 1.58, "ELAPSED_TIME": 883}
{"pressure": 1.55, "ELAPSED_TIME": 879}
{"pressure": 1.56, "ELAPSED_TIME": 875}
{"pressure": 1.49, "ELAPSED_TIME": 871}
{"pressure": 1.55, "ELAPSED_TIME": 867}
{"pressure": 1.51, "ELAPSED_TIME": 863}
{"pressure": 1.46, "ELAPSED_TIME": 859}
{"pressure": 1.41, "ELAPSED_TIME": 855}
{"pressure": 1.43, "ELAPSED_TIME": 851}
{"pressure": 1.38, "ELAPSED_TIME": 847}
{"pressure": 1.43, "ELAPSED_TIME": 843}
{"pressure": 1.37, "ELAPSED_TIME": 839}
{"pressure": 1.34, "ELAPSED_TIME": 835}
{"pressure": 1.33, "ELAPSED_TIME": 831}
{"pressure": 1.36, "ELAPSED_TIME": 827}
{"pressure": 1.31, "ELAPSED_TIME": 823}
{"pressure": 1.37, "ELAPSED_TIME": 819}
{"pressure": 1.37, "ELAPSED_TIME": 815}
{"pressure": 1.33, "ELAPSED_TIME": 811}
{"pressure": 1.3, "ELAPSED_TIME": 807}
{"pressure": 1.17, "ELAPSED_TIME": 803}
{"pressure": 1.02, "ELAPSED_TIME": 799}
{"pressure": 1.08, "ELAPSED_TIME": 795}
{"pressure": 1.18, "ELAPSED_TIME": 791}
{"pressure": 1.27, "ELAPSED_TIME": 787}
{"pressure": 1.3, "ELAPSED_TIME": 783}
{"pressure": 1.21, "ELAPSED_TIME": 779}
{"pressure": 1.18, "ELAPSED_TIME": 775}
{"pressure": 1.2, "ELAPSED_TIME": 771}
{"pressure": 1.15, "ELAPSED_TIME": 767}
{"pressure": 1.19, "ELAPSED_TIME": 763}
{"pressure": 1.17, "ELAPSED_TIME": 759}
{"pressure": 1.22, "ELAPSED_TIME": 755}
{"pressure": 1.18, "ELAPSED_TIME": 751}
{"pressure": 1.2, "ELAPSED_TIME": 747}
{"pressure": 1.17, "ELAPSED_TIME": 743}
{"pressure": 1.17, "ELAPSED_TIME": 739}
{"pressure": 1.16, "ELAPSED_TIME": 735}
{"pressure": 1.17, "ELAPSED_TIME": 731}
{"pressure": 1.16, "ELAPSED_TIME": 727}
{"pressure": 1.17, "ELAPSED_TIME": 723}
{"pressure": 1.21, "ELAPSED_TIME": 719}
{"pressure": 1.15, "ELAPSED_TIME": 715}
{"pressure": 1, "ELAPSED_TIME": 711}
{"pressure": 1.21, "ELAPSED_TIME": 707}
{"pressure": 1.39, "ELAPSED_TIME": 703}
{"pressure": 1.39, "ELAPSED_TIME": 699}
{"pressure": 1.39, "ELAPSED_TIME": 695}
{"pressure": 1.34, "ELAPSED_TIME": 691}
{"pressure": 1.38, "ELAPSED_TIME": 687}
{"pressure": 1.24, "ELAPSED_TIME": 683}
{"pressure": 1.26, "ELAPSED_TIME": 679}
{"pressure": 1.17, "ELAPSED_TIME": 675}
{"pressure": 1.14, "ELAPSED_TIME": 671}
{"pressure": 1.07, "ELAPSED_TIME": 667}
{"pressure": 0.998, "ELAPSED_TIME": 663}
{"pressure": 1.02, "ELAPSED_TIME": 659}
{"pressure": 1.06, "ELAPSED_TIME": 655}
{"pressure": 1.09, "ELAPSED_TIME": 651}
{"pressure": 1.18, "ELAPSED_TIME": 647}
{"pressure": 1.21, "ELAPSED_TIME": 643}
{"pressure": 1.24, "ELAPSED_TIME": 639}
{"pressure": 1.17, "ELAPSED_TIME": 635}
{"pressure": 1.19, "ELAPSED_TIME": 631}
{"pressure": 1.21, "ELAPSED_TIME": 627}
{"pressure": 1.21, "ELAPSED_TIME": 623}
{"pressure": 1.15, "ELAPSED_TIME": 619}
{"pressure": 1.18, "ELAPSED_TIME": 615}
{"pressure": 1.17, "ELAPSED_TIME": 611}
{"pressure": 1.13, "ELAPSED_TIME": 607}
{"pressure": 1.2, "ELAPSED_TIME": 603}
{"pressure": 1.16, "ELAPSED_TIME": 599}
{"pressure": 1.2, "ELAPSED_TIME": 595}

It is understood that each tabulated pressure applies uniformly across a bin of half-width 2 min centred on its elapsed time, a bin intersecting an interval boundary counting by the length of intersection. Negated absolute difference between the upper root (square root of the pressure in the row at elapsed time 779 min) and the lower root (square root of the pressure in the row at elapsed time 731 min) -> -0.018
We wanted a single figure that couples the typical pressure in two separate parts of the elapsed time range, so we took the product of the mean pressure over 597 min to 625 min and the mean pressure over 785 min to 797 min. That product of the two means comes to 1.38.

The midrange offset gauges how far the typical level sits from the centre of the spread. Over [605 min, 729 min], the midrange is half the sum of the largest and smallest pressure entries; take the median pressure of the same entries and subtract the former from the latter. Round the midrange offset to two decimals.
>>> -0.01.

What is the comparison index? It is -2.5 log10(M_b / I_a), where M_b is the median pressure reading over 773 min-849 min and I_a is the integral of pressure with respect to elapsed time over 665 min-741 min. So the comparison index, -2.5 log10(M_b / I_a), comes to 4.62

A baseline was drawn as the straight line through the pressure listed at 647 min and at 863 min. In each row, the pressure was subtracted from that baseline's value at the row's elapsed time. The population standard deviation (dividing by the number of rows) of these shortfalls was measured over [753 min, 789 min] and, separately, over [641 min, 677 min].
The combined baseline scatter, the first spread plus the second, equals 0.11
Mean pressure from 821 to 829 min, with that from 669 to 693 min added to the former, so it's 2.59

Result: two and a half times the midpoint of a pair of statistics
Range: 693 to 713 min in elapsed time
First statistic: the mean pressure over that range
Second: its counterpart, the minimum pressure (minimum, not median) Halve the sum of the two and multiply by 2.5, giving 2.8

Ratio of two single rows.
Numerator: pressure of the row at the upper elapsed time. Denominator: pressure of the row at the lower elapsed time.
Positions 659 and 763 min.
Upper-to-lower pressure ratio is 1.17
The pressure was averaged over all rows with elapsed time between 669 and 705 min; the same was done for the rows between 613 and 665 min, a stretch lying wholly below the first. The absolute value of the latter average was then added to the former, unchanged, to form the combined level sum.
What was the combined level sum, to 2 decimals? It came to 2.45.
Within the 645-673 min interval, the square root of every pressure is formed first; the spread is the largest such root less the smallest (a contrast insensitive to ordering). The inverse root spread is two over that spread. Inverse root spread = 23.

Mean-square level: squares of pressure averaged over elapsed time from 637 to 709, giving 1.48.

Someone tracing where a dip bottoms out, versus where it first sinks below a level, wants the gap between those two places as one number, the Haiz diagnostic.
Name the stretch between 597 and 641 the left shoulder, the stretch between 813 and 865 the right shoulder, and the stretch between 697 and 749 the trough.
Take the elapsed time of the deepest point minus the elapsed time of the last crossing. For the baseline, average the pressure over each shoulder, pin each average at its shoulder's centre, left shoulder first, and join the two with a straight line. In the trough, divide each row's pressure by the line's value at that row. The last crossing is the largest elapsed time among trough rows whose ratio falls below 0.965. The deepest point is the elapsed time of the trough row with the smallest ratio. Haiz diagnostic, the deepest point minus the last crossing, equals -36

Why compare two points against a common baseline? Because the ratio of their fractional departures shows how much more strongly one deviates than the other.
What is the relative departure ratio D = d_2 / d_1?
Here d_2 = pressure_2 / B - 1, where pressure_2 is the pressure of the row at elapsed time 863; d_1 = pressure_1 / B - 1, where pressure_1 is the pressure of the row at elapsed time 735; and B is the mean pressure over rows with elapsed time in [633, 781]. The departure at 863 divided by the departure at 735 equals -11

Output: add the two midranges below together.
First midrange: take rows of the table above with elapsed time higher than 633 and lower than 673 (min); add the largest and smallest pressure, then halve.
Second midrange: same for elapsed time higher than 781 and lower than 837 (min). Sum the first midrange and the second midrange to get 2.31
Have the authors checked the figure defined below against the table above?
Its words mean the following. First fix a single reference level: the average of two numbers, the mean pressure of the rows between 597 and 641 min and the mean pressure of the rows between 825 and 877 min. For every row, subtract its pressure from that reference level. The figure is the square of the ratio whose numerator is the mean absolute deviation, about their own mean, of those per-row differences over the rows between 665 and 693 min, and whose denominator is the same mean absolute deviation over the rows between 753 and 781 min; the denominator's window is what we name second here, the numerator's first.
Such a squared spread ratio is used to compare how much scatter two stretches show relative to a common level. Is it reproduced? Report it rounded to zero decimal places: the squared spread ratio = 22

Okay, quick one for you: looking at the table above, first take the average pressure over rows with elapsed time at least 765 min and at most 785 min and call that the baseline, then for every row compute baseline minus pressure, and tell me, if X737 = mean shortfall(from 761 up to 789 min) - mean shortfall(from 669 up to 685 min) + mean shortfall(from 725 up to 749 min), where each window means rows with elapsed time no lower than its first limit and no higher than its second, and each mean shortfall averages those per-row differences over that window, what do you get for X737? 0.02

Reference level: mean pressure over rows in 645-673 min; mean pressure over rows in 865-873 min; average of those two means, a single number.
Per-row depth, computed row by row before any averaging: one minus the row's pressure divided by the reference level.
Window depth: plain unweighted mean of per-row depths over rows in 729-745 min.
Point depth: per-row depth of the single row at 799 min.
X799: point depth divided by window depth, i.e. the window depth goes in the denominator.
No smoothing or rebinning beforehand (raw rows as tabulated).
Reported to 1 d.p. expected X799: 2.1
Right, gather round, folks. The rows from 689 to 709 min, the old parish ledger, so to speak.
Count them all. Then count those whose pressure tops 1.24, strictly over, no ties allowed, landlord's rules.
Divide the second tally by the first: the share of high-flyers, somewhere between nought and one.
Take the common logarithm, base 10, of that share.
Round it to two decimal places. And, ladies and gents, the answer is -0.10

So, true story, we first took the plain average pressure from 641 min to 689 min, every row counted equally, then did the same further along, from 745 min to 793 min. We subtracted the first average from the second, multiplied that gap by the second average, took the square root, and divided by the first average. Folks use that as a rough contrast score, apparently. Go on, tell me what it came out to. 0.22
